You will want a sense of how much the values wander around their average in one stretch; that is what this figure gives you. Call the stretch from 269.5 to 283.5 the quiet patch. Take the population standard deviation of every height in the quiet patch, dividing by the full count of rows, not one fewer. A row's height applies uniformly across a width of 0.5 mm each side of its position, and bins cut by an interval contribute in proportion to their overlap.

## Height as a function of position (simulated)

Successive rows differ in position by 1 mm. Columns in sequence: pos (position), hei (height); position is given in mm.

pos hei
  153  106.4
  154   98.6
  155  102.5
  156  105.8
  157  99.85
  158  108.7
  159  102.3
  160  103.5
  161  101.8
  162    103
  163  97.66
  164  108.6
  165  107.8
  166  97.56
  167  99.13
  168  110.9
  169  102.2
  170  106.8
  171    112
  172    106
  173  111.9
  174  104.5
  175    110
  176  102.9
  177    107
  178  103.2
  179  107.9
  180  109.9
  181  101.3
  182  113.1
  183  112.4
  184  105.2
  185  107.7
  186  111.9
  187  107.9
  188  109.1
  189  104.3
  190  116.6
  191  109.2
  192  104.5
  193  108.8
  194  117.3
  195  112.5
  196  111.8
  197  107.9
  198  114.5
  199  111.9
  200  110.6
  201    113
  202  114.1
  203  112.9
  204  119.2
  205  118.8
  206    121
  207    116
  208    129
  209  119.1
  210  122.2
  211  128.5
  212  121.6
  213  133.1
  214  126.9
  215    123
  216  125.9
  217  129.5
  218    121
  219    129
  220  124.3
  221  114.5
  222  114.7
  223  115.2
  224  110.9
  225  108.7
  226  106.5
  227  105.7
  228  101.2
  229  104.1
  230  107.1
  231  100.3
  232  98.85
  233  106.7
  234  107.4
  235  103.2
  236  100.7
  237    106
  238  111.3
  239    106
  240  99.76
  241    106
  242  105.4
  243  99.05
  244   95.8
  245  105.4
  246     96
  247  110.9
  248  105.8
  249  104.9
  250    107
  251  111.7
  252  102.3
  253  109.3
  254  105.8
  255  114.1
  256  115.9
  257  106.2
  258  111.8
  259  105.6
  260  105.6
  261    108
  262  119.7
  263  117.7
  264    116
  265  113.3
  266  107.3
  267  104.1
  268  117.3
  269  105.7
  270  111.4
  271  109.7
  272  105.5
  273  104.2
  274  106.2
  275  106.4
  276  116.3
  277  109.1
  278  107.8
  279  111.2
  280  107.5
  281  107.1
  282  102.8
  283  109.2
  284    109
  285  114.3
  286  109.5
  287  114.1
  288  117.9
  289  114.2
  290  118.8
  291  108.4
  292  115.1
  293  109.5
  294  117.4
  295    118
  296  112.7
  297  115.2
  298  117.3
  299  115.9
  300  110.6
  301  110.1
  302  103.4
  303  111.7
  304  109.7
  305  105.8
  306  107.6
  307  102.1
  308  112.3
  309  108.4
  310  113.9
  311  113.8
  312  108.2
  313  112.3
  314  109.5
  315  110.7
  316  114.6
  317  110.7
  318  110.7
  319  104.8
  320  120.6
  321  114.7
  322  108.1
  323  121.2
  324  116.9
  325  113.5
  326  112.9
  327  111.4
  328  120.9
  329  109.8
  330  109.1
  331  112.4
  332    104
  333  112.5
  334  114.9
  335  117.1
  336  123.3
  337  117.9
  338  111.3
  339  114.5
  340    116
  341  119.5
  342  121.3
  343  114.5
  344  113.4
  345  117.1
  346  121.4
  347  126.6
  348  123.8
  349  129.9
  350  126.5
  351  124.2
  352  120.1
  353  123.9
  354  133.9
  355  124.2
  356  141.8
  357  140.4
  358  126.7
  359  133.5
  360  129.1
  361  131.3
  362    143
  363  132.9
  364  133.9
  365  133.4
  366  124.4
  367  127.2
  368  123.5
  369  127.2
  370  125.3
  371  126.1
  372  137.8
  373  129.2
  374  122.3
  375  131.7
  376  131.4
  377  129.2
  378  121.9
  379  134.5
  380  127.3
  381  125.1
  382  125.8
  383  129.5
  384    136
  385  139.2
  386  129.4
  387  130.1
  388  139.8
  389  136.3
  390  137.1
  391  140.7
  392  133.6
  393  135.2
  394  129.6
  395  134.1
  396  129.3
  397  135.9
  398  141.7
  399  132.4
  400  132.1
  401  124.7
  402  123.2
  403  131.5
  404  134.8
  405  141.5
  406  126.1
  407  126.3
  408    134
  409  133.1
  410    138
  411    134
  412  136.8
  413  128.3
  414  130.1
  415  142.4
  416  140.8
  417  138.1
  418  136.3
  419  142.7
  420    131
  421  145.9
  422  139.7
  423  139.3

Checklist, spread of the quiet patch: 3.28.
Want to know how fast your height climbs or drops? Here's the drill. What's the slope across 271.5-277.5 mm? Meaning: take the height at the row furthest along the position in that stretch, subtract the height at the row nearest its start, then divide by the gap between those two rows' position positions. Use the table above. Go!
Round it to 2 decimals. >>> 0.72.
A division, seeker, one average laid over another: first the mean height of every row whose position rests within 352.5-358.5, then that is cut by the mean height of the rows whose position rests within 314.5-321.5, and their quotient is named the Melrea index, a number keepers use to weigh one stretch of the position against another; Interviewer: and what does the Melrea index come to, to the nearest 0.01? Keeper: 1.17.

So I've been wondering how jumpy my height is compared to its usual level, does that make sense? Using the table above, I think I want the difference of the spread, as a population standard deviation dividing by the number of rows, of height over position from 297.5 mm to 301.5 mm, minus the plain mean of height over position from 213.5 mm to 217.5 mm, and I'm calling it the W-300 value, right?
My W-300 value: -123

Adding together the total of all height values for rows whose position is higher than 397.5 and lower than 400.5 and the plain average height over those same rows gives 542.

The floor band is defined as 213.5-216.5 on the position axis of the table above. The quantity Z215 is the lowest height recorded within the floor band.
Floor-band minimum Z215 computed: 123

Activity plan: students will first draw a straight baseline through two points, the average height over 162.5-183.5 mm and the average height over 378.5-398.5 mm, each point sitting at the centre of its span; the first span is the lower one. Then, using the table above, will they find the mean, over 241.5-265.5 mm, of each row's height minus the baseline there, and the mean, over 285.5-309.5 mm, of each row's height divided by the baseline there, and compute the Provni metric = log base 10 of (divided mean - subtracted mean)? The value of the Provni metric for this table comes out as 0.97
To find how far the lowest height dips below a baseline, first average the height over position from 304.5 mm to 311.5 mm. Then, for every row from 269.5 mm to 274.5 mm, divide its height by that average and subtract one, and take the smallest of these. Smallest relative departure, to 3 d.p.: -0.045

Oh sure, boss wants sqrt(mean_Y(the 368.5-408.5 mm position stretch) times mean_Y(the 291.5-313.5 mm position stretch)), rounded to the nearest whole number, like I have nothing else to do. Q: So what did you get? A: 121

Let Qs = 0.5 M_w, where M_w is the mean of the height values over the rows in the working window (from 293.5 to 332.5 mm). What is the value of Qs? 56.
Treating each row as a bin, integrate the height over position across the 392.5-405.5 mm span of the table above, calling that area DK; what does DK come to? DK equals 1726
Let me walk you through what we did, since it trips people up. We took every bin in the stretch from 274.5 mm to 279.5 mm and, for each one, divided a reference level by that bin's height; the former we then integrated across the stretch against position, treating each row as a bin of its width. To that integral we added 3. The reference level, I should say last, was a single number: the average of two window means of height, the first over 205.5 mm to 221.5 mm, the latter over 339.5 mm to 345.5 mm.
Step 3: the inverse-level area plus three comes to 8.5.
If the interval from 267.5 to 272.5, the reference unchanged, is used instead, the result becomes 8.5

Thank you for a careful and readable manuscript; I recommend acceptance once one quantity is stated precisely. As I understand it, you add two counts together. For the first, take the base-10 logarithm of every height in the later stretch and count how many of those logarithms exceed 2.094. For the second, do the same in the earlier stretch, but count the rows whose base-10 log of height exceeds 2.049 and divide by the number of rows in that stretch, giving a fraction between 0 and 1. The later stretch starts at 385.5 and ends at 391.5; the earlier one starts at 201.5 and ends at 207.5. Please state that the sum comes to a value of 7.0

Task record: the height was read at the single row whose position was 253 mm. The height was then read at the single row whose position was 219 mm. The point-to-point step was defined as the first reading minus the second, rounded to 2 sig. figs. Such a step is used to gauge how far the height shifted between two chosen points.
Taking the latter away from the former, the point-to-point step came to -20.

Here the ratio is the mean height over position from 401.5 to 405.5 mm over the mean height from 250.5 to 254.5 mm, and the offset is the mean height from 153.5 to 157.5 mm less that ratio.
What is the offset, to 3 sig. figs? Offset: 100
